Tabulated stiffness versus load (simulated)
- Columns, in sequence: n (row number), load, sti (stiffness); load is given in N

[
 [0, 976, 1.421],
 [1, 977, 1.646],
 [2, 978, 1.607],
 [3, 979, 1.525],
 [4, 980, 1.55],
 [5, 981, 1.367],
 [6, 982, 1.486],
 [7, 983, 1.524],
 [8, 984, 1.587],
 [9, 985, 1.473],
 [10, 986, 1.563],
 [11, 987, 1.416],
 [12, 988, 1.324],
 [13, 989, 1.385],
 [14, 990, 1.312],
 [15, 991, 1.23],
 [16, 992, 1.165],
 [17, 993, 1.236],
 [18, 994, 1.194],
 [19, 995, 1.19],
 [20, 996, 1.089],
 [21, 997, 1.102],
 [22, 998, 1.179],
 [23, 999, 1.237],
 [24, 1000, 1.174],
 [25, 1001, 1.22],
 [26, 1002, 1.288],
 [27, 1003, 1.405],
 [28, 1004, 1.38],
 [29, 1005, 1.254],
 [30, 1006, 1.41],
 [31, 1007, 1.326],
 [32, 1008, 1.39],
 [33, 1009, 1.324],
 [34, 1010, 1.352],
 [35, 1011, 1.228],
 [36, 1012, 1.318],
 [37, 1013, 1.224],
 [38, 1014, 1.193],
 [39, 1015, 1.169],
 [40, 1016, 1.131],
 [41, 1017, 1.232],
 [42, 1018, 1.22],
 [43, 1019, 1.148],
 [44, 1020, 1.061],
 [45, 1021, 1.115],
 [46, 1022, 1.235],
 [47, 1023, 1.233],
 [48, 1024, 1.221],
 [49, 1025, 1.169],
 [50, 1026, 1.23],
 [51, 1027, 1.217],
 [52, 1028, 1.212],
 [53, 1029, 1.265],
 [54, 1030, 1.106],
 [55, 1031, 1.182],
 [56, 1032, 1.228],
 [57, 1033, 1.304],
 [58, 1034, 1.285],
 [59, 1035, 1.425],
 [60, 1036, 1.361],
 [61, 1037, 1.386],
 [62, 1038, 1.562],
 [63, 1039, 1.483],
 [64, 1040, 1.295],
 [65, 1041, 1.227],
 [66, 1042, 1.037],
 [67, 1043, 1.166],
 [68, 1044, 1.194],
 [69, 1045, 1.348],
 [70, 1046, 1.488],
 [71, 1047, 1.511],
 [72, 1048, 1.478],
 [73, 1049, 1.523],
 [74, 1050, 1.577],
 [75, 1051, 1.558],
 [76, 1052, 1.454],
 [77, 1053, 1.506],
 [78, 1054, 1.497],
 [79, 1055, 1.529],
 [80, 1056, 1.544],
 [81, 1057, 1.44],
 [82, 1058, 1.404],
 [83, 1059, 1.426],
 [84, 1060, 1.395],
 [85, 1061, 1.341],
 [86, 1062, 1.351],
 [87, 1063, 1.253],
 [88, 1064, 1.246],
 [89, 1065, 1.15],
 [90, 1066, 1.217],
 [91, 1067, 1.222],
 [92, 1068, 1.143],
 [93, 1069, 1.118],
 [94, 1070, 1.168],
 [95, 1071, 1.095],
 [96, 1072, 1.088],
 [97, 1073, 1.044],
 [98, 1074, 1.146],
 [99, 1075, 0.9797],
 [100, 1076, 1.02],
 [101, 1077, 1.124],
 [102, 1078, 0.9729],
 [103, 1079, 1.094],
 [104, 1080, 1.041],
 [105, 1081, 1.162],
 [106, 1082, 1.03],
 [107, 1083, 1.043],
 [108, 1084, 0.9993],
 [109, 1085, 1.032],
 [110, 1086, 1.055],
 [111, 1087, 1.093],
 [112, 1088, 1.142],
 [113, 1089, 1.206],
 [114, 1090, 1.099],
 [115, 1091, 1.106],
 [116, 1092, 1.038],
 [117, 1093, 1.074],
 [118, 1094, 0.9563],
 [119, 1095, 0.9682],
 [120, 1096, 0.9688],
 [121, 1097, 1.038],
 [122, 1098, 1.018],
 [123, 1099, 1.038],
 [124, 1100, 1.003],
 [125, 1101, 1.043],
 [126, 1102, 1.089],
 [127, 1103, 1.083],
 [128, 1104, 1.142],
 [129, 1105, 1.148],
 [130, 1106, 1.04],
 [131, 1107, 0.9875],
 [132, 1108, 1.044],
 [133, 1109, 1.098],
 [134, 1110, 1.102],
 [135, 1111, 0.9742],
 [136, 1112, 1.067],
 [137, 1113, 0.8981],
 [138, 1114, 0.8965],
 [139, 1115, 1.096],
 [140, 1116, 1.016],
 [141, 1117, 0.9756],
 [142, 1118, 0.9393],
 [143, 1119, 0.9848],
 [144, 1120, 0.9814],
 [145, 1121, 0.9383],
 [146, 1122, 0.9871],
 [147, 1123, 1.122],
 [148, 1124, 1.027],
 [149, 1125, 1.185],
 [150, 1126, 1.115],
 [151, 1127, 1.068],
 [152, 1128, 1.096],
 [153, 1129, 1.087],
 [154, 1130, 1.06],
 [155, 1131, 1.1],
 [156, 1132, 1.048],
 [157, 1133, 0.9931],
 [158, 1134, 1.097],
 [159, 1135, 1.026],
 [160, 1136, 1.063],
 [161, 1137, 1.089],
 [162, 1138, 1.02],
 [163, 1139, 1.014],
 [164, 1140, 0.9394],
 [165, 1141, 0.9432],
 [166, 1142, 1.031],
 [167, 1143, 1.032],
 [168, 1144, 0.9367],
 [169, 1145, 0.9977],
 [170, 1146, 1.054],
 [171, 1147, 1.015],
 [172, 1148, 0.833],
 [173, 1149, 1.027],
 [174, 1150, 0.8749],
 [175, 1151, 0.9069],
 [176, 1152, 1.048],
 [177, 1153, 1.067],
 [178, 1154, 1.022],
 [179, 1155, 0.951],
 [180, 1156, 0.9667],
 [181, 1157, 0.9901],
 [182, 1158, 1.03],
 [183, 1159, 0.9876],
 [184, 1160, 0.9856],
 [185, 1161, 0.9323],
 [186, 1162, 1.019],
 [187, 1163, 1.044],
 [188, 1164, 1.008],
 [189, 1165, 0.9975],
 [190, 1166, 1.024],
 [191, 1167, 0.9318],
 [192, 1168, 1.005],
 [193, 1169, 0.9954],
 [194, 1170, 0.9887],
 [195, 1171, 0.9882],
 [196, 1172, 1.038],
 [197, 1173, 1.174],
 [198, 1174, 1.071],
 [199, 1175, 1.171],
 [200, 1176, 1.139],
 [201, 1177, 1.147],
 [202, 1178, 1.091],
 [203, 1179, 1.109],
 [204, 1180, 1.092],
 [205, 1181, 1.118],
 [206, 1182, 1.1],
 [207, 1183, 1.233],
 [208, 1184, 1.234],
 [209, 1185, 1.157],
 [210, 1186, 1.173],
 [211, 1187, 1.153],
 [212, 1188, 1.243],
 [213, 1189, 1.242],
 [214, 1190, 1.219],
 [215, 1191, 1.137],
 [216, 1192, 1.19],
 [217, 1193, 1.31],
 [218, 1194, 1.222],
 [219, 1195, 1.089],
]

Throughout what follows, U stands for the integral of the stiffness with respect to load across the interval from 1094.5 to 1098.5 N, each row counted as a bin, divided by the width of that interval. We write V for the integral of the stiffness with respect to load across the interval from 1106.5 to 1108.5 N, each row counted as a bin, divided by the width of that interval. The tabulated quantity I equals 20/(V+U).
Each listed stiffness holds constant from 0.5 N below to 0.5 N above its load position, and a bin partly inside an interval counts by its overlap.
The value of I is 9.9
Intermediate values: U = 1.00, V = 1.016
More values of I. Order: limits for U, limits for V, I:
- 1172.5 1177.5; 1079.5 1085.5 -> 9.1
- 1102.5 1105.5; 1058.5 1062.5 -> 8.0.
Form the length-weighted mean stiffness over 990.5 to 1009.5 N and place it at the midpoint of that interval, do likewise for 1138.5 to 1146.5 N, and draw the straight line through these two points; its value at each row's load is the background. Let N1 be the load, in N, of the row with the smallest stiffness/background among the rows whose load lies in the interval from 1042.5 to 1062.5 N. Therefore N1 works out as 1043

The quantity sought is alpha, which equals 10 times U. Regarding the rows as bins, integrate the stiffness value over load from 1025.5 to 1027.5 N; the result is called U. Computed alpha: 24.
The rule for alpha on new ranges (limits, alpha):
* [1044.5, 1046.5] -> 28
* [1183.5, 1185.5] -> 24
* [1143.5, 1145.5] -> 19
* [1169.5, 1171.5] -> 20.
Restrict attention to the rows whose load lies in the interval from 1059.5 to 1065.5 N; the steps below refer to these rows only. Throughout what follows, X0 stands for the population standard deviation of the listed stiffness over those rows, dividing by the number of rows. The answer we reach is 0.08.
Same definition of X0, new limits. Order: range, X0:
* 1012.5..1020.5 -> 0.05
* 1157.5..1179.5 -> 0.07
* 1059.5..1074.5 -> 0.10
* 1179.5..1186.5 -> 0.05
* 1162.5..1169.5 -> 0.03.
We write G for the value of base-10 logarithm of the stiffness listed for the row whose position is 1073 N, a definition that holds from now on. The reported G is 0.02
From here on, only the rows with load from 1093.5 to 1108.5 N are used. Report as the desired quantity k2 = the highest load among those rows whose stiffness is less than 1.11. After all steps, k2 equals 1108 N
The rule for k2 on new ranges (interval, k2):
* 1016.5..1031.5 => 1030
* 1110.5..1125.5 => 1124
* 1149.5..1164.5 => 1164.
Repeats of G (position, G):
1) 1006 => 0.15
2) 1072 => 0.04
